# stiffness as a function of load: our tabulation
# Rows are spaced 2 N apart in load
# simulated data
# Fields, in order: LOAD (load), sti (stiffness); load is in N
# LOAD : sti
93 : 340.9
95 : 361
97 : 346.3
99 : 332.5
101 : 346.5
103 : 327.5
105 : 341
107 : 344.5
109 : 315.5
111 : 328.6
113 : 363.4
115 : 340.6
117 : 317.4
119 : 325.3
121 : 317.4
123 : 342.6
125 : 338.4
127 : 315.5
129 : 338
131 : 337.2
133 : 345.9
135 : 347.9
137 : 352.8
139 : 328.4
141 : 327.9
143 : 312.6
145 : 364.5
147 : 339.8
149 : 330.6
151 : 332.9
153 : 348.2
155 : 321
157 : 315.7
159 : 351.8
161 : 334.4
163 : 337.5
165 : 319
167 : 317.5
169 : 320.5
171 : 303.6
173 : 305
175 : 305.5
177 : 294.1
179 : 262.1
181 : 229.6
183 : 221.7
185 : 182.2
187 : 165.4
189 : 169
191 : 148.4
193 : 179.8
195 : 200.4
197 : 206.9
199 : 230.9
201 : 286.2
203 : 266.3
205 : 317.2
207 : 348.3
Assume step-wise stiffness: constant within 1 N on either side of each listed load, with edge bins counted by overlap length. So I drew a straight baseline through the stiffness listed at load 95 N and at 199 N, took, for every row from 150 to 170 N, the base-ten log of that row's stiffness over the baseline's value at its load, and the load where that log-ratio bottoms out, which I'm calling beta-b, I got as 157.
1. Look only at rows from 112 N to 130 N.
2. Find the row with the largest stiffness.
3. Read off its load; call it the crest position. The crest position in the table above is 113 N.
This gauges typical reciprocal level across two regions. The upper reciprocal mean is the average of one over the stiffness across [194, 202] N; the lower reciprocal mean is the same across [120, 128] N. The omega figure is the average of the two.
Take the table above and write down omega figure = 0.0037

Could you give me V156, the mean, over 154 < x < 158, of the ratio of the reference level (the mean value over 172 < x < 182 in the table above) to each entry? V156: 0.88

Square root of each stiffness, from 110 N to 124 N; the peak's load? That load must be 113 N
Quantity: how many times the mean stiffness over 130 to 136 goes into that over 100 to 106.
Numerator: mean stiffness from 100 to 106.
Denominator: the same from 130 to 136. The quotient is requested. 0.98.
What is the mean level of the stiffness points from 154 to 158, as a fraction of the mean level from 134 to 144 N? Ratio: 0.95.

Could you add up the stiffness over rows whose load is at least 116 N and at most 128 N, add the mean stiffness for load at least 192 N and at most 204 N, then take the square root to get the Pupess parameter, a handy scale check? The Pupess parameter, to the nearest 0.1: 46.7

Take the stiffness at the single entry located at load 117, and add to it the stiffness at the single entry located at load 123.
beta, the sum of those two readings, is 660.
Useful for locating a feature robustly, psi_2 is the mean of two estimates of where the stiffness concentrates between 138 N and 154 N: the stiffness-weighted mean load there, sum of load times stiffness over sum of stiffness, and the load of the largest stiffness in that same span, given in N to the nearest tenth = 145.5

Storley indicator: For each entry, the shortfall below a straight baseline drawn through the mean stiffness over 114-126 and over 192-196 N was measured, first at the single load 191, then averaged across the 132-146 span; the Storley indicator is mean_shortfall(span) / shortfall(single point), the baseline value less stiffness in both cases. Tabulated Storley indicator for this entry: -1.0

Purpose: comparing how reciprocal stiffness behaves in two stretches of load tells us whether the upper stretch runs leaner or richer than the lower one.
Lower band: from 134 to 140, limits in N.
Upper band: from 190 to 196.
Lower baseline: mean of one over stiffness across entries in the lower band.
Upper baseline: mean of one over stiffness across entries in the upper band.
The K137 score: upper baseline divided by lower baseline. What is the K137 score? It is 1.98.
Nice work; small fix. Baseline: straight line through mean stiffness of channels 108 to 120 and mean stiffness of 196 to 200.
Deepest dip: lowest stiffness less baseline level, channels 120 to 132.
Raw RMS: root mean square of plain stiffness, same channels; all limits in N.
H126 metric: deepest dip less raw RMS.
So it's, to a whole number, -337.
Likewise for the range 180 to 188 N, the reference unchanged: -270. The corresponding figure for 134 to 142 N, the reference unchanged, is -309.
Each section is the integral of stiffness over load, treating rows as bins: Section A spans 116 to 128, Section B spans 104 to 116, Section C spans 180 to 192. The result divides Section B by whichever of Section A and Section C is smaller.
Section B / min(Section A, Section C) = 1.82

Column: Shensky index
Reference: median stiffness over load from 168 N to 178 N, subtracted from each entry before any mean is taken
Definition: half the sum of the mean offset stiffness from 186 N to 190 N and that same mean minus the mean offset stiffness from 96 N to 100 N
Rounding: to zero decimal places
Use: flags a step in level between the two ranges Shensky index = -155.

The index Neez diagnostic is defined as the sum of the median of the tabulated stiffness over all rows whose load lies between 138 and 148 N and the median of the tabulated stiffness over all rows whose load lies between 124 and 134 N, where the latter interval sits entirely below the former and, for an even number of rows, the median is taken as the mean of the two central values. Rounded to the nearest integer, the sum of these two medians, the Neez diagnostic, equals 666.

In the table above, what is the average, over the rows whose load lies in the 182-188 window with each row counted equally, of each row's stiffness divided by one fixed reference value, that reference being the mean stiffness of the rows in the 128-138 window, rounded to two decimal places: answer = 0.55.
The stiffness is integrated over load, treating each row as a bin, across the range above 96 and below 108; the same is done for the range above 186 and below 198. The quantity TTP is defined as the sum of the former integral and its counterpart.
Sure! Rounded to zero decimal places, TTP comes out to 6216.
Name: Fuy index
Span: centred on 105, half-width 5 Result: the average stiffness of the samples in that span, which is 335.0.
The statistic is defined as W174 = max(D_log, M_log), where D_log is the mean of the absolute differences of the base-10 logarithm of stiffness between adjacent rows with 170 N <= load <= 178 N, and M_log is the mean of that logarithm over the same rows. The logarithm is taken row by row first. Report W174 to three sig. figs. 2.48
